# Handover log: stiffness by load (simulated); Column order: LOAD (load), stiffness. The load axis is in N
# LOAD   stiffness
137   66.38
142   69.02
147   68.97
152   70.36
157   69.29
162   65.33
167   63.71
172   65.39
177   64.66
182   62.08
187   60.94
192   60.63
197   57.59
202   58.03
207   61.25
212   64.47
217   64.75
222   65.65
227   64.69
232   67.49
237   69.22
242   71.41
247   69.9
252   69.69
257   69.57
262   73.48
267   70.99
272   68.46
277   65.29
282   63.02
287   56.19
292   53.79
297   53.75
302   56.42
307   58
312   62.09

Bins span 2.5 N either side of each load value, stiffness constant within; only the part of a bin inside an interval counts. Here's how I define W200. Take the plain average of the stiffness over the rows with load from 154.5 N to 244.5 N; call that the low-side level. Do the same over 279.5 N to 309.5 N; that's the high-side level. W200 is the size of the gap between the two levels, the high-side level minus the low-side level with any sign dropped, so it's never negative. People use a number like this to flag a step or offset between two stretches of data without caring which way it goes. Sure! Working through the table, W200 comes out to 7.4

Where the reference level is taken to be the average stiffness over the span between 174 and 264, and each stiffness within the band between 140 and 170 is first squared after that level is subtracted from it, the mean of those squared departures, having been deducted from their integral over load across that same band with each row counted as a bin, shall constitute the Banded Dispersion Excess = 344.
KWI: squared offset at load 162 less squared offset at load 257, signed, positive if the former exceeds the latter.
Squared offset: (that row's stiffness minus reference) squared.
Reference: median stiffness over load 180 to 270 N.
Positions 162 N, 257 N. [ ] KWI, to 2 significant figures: -19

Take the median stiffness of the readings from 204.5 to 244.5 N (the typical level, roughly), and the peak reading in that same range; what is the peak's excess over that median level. 6.2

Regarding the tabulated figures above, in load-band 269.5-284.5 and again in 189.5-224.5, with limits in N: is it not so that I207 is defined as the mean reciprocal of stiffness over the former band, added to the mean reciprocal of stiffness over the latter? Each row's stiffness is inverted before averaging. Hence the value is 0.0315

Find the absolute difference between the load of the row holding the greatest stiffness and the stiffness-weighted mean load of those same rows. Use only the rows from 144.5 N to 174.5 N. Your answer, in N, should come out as 7.2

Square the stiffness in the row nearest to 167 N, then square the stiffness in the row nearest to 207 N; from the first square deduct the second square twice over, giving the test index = -3444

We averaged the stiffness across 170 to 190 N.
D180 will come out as 63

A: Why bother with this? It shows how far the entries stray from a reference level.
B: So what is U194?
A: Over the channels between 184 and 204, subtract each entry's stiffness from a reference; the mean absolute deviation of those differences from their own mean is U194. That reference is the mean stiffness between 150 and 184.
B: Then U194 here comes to 1.49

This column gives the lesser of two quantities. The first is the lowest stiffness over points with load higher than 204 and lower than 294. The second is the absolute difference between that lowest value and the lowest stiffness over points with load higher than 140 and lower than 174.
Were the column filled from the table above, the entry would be 10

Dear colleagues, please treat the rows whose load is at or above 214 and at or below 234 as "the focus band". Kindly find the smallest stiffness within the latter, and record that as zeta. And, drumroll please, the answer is 64.69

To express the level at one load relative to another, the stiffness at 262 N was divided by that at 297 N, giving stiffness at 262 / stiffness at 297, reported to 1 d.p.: 1.4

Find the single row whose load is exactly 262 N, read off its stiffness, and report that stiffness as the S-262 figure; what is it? 73.48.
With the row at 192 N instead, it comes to 60.63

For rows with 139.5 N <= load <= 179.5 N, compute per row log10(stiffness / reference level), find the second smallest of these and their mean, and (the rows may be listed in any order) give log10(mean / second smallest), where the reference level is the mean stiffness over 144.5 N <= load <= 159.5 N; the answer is -0.30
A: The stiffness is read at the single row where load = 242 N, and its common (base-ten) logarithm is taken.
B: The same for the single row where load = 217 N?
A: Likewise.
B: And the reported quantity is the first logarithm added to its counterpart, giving 3.66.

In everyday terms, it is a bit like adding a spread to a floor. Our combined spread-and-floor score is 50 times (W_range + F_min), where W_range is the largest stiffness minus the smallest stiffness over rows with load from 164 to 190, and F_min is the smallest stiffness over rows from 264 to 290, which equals 3032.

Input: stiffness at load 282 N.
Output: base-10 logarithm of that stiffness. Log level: 1.80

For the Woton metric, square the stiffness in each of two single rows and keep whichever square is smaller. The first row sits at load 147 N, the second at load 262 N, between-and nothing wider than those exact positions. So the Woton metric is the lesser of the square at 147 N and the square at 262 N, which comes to 4757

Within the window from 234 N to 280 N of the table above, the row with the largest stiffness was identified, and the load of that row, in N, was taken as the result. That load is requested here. 262 N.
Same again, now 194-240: 237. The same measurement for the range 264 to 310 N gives 267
